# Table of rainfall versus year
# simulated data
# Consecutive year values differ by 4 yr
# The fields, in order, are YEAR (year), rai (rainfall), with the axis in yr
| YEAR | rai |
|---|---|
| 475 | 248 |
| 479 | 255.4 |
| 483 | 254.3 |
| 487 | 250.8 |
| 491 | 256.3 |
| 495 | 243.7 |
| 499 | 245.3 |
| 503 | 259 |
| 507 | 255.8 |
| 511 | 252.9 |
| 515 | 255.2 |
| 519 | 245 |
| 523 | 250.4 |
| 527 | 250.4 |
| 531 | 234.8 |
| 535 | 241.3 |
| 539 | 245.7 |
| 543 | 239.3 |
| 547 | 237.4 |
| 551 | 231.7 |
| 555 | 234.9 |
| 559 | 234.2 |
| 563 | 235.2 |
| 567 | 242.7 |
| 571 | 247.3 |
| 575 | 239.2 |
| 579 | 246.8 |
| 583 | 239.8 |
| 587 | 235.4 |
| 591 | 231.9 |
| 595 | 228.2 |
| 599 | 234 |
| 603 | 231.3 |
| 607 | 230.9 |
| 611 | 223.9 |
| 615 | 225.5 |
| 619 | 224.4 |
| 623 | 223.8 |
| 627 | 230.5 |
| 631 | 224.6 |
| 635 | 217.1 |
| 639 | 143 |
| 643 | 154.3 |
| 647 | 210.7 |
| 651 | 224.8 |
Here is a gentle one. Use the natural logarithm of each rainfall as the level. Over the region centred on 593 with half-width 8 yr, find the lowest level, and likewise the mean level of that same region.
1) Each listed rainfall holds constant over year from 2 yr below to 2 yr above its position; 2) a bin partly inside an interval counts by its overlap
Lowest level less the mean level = -0.018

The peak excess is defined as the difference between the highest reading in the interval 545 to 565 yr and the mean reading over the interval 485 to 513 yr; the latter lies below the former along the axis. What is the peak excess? -15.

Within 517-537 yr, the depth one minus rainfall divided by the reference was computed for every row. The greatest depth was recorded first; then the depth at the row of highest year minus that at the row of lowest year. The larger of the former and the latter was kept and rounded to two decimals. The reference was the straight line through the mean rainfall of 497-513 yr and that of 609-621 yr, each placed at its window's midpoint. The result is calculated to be 0.05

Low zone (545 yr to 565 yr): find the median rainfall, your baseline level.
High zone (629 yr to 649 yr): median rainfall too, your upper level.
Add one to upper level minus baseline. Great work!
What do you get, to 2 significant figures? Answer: -23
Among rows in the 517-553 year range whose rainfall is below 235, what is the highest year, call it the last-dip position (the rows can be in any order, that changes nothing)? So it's 551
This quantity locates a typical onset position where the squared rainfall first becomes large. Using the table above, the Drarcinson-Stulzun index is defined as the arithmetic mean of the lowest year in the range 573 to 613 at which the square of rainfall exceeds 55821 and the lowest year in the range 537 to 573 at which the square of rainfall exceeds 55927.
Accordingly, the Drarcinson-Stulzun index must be 557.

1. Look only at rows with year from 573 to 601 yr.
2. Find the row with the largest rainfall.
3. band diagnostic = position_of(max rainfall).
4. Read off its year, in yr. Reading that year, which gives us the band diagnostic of 579 yr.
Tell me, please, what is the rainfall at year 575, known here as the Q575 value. 239.2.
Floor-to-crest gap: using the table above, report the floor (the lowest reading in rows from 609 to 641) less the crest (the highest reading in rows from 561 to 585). -104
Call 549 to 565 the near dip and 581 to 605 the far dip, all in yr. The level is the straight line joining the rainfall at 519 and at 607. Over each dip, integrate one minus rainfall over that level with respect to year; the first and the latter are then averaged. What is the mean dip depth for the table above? 0.15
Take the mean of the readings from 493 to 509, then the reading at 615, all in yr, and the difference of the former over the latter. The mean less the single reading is 25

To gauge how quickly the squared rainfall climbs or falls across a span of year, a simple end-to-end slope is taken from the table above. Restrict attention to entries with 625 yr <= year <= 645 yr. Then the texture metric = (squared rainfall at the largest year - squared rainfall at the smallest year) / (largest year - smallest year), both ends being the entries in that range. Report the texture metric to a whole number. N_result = -1833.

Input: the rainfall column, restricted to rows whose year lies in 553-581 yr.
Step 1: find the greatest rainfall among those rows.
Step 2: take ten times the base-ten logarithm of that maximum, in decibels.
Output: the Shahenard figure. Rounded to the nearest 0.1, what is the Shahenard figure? 23.9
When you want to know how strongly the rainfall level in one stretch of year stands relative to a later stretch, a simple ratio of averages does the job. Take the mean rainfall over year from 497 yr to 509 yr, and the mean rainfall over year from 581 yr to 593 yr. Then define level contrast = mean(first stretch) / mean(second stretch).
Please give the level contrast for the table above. 1.07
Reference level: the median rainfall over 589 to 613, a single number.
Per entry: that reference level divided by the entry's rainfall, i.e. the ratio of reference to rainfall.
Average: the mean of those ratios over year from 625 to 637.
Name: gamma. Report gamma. 1.03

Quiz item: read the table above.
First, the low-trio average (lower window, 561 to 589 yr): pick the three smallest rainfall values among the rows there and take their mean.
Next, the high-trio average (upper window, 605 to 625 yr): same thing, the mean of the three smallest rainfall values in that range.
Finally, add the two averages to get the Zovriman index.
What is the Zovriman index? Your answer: 461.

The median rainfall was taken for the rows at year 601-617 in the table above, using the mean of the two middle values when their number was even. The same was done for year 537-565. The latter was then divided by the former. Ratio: 1.03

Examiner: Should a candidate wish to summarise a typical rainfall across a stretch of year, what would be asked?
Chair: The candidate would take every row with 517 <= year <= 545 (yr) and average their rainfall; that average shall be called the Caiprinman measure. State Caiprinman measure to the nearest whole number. 244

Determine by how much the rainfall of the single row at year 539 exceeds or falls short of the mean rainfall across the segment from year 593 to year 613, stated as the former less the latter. 16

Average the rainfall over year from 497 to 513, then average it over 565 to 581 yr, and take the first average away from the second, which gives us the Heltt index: -9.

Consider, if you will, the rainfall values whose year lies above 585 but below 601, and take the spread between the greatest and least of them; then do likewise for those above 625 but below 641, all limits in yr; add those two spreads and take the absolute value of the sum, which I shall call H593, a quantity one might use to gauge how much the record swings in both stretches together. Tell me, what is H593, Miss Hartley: 94.7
